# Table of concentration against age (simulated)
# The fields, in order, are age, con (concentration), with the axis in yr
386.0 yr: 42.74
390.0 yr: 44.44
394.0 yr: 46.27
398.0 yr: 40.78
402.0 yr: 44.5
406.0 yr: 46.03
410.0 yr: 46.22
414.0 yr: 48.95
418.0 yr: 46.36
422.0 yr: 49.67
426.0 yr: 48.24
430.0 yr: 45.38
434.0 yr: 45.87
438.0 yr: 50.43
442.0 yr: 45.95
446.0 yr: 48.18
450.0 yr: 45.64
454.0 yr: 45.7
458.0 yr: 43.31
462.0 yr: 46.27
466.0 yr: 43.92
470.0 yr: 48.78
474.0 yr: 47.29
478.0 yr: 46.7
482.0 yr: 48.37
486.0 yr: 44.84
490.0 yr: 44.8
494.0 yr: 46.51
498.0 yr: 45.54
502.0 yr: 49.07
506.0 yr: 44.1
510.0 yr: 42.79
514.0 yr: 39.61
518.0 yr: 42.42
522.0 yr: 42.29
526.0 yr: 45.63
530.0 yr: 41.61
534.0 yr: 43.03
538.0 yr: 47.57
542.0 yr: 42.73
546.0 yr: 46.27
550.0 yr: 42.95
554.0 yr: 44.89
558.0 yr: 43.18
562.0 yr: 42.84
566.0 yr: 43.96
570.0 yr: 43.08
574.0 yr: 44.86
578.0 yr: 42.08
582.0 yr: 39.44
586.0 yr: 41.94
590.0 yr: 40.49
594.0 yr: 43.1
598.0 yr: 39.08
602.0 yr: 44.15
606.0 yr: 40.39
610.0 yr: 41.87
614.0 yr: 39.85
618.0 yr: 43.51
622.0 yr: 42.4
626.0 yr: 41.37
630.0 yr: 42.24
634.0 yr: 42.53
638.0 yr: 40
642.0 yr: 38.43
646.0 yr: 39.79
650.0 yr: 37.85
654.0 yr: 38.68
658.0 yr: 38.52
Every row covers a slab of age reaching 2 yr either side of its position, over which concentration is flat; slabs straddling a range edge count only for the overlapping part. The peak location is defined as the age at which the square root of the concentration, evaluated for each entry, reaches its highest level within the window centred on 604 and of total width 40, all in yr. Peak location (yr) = 602.0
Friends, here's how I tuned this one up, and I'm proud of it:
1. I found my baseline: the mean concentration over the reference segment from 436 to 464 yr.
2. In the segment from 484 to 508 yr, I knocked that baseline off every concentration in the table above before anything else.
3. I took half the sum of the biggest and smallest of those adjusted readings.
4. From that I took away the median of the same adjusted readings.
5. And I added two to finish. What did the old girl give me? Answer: 3.4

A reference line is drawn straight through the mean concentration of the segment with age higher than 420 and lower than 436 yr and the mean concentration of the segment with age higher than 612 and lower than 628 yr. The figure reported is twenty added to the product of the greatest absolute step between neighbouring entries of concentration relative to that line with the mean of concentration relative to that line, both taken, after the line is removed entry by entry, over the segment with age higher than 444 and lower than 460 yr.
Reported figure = 17.8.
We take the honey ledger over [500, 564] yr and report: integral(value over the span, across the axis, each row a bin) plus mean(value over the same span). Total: 2848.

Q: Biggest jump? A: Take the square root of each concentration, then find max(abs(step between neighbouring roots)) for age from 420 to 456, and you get 0.329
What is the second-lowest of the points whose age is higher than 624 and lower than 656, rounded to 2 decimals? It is 38.43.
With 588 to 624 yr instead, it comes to 39.85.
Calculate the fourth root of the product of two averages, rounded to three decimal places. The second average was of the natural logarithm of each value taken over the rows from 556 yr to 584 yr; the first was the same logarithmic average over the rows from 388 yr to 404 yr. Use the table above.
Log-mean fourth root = 1.941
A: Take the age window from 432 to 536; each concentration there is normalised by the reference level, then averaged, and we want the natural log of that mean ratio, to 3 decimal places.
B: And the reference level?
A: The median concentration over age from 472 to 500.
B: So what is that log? -0.026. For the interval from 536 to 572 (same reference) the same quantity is -0.052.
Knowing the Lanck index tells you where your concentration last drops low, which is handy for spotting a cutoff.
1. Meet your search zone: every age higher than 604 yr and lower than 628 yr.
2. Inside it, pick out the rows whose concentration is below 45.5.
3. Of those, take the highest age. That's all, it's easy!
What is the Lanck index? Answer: 626.0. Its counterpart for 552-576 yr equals 574.0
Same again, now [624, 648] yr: 646.0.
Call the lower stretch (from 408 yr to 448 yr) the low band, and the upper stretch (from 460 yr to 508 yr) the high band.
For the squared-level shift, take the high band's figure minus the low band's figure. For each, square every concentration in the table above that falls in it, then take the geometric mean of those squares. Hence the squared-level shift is -110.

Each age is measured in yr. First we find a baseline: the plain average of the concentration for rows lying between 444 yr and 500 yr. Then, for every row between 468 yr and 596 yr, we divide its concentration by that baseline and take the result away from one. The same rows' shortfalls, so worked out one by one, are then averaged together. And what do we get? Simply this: 0.04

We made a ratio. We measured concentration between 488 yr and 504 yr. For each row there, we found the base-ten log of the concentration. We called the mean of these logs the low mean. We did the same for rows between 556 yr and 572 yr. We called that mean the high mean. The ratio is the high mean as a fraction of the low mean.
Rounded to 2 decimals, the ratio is 0.98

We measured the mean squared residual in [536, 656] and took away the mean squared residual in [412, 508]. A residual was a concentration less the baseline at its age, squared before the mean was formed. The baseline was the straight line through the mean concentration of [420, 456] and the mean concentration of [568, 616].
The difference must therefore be -0.44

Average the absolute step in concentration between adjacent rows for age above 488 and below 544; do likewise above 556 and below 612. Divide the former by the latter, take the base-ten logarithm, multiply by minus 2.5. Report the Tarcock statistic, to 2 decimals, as -0.21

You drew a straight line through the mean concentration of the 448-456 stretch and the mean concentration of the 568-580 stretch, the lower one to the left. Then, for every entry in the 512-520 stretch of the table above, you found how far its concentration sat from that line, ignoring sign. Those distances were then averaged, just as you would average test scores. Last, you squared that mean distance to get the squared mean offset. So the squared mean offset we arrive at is 12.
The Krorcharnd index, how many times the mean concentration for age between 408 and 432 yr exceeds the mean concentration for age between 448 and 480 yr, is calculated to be 1.03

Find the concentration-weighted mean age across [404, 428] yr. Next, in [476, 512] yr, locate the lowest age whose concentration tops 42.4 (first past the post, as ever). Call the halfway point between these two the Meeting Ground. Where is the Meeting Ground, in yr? 447.1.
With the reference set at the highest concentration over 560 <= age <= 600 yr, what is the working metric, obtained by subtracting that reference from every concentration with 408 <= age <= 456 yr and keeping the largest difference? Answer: 5.6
